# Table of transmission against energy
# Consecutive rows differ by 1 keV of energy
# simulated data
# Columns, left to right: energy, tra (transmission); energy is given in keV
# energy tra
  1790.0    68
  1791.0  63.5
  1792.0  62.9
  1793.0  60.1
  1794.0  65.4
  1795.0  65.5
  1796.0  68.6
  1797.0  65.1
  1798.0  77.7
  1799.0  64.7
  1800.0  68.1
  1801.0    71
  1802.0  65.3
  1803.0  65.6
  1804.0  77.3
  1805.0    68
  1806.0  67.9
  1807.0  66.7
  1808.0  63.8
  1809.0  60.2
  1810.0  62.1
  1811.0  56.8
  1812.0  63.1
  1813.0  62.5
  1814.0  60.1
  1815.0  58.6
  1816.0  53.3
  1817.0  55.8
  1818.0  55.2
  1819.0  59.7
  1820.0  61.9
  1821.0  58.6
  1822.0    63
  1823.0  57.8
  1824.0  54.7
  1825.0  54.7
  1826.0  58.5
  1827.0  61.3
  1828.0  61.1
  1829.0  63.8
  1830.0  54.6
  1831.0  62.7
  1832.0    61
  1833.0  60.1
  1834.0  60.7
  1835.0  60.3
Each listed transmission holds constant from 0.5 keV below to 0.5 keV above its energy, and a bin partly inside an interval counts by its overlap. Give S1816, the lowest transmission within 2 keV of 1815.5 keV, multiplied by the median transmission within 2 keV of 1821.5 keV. 3211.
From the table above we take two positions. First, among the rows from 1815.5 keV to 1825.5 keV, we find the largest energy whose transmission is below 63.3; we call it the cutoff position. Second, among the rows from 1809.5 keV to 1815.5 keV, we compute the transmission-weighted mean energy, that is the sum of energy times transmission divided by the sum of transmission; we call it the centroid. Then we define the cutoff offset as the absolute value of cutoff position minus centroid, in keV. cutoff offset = 12.5 keV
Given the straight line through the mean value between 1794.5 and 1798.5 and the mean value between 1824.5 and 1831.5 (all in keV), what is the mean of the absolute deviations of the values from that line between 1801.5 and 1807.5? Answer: 3.0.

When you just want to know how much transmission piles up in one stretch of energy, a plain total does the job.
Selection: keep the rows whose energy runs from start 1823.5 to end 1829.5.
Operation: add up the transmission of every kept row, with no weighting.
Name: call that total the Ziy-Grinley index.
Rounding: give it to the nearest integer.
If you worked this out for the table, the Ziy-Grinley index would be 354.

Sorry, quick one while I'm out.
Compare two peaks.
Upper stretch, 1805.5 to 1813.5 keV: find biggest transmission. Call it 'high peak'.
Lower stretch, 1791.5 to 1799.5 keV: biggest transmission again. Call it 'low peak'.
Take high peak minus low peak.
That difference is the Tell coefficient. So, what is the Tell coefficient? -9.8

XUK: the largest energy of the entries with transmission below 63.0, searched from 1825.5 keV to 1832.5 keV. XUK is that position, 1832.0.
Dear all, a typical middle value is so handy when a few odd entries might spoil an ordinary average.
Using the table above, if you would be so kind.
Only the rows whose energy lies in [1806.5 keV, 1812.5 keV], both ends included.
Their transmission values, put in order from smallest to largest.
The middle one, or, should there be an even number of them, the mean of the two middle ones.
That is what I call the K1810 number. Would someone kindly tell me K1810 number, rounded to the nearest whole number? 63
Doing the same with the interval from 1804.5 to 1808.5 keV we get 67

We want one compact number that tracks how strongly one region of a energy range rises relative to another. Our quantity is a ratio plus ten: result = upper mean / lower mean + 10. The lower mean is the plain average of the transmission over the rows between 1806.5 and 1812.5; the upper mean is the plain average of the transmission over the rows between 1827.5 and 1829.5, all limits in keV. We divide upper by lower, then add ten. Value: 11.0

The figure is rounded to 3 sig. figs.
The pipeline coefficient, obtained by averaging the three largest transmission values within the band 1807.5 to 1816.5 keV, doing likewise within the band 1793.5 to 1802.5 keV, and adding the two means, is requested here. 136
